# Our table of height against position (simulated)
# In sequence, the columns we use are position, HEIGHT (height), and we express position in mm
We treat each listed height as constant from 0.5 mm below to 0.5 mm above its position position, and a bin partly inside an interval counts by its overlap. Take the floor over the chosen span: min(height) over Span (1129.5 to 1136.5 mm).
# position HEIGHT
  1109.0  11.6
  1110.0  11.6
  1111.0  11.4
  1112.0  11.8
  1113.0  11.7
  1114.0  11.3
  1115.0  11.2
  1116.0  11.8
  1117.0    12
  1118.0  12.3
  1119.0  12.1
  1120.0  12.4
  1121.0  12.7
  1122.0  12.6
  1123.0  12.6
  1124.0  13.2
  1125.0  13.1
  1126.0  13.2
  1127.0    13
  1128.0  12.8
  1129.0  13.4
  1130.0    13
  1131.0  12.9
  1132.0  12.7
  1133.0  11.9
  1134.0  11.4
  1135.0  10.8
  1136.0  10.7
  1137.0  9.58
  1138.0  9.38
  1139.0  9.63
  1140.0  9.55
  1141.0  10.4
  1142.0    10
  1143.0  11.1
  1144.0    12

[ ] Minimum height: 10.7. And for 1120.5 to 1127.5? 12.6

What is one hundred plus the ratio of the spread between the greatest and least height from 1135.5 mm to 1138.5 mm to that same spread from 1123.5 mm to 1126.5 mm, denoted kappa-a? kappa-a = 113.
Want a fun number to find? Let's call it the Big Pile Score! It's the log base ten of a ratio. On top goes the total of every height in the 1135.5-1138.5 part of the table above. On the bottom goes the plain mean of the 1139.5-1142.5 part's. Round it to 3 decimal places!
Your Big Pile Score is 0.473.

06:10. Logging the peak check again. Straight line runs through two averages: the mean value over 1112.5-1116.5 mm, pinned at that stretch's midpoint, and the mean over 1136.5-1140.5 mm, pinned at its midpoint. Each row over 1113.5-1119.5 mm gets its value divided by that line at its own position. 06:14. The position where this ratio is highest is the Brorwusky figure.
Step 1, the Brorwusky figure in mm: 1118.0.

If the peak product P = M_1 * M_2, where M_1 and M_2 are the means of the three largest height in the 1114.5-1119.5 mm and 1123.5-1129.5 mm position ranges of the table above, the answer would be 161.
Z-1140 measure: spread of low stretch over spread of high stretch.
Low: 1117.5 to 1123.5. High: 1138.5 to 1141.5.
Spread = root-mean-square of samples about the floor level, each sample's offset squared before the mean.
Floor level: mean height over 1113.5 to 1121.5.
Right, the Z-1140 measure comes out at 0.241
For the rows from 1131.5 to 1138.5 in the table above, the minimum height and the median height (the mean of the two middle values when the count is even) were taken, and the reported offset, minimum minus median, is -1.42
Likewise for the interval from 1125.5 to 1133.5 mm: -1.05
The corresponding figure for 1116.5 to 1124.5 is -0.50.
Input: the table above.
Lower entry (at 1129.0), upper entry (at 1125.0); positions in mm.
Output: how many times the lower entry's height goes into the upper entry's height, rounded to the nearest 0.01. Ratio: 0.98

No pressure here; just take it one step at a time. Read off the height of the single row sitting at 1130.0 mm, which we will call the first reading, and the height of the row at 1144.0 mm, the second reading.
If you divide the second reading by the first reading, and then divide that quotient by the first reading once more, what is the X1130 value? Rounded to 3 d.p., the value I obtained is 0.071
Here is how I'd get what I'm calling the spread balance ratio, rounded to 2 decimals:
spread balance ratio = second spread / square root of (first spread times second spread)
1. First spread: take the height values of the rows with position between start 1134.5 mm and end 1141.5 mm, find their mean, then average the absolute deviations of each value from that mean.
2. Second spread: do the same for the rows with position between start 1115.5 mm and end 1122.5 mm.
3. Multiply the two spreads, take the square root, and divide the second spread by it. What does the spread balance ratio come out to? 0.70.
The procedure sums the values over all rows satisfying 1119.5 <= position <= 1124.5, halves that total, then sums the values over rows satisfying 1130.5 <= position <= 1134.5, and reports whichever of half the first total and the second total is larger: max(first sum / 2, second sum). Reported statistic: 49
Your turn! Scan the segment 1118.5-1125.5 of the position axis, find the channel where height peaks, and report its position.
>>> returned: 1124.0 mm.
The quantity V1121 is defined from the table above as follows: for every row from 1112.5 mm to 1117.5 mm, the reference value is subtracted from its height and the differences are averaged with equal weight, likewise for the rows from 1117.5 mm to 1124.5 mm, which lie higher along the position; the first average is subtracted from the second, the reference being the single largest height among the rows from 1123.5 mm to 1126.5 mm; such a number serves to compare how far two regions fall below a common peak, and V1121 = 1.0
